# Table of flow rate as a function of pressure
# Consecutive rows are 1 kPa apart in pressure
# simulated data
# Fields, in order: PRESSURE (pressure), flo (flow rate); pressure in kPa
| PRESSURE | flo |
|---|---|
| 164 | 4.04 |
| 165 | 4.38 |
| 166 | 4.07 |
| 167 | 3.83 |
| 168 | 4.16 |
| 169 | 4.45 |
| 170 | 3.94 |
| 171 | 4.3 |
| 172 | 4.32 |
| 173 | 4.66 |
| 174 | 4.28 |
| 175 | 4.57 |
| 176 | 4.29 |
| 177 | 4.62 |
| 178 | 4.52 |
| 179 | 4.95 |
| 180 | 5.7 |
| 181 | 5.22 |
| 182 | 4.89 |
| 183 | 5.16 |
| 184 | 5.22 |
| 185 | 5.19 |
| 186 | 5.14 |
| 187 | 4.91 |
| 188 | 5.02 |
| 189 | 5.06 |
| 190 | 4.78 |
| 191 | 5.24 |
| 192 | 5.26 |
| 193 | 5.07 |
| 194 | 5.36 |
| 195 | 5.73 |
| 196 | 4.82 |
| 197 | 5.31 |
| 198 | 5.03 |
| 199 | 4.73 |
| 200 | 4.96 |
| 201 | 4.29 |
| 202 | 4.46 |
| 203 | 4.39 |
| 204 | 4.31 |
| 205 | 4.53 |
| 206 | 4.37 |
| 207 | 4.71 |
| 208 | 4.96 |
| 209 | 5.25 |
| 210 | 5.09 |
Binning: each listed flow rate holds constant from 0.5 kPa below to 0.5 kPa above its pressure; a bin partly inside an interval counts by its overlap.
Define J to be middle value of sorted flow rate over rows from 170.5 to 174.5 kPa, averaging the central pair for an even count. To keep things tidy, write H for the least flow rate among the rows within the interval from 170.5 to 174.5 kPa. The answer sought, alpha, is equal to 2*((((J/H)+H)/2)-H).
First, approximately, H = 4.28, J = 4.3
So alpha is -3.27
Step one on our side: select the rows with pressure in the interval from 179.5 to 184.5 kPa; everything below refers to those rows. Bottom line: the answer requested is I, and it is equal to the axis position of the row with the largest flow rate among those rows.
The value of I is 180 kPa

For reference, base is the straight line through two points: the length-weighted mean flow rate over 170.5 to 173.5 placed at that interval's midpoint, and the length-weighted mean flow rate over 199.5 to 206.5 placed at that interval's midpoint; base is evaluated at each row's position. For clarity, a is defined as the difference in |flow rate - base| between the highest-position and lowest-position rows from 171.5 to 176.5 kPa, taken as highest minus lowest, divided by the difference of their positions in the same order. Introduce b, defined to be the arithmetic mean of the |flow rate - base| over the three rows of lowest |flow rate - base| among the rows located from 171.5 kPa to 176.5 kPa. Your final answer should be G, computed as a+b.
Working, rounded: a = 0.009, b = 0.13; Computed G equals 0.14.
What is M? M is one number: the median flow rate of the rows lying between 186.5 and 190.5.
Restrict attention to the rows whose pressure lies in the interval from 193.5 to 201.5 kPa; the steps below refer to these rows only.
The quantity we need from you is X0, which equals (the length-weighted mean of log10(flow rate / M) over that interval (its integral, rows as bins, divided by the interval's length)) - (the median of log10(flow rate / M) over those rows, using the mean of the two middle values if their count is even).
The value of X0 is 0.0015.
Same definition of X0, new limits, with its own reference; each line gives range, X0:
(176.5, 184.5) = -0.0027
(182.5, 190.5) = -0.0036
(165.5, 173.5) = -0.0021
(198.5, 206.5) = 0.0073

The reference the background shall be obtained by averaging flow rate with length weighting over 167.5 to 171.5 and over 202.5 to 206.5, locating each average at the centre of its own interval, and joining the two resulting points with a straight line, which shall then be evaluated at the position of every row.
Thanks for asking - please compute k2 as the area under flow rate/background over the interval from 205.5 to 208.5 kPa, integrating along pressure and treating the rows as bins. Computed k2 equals 3.2 kPa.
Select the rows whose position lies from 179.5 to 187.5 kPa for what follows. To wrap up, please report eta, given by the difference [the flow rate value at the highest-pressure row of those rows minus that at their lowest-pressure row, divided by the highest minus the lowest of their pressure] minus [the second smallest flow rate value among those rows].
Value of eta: -5.0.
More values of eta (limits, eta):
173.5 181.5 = -4.2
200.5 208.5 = -4.2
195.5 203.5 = -4.5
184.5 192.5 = -4.9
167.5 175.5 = -4.1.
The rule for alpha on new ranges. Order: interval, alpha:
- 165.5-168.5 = -2.77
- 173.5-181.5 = -3.21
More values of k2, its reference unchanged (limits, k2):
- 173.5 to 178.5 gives 5.2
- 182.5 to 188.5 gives 7.1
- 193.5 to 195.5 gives 2.6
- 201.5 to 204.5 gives 3.0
